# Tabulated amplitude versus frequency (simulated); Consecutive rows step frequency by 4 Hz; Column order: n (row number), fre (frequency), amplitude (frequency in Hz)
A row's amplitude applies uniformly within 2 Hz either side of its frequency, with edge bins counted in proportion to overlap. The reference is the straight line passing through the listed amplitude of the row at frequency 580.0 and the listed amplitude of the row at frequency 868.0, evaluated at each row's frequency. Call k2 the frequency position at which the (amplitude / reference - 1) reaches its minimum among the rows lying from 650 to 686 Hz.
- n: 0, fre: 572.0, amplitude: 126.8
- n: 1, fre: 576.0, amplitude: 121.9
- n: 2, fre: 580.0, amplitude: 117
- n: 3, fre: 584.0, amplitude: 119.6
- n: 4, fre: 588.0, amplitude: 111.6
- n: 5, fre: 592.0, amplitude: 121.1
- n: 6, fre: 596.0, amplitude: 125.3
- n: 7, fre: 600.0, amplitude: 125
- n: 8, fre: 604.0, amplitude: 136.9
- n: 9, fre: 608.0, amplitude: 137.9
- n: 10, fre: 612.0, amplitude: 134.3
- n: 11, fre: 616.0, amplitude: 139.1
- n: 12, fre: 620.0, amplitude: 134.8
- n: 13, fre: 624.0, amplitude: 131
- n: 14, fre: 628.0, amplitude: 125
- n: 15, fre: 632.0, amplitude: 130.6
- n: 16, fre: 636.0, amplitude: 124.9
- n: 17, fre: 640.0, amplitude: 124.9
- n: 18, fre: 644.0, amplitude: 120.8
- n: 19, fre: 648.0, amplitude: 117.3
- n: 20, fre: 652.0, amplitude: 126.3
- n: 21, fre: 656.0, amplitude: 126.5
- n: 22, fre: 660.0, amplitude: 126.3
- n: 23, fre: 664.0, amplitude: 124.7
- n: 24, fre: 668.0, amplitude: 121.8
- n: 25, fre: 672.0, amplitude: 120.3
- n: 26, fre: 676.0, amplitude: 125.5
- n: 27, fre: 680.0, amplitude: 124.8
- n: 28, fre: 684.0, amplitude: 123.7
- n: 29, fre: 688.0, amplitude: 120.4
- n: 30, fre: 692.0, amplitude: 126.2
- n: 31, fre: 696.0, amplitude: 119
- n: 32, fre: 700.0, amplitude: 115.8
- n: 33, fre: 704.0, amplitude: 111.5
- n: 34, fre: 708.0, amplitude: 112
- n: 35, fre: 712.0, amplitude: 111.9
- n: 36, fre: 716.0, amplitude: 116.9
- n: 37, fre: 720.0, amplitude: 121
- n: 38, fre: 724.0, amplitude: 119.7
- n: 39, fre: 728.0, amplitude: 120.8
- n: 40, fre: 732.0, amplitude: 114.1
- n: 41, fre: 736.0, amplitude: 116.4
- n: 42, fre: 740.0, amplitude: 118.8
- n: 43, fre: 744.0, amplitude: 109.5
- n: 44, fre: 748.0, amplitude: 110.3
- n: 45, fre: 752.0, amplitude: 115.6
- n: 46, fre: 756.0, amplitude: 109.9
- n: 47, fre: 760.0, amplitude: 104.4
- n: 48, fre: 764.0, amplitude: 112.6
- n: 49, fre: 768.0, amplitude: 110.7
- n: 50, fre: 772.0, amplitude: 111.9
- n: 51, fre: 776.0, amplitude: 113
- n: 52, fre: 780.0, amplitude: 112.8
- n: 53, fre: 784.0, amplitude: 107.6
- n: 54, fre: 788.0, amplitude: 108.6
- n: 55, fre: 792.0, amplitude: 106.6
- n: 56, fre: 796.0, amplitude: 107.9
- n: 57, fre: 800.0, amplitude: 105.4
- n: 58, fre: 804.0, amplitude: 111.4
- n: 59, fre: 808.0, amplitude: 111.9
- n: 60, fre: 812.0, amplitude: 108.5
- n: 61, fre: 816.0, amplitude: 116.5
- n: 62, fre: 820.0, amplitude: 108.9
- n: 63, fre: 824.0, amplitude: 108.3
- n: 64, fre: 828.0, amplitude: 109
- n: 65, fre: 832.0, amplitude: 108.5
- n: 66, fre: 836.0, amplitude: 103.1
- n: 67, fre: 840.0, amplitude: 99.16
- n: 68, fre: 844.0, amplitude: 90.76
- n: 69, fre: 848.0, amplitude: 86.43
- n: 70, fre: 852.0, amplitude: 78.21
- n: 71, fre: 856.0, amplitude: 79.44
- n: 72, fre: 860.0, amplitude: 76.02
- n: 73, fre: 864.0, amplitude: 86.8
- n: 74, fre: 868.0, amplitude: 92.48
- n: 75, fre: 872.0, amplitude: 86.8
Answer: 672.0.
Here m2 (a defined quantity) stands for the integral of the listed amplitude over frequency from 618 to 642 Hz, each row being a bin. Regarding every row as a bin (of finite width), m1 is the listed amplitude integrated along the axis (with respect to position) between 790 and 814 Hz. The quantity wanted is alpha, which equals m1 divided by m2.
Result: 0.85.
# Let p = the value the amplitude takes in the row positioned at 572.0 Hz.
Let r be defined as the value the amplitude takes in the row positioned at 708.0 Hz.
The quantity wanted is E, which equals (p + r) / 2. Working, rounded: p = 126.8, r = 112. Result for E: 119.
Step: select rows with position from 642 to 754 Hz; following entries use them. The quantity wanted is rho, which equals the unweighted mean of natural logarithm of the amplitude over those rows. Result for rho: 4.78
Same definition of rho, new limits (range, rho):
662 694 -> 4.82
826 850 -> 4.60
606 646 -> 4.87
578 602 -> 4.79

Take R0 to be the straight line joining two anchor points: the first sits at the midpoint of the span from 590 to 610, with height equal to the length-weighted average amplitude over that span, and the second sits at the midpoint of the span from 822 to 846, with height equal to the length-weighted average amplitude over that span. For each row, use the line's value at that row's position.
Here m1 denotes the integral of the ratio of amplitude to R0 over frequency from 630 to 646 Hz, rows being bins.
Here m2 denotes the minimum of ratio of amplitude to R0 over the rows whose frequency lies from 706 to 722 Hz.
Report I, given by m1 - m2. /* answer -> 15.1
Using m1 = 16.0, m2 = 0.96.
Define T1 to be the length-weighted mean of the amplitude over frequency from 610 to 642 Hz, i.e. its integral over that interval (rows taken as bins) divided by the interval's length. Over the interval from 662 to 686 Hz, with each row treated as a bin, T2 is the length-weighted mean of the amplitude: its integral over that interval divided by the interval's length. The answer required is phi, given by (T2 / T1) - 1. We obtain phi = -0.05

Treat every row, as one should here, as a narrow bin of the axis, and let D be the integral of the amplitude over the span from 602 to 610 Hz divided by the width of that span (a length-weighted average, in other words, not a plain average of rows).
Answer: 137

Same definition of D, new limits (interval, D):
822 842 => 106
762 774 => 112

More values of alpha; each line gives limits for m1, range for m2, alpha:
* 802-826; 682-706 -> 0.93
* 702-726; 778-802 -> 1.07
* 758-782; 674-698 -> 0.90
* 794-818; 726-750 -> 0.96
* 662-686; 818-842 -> 1.16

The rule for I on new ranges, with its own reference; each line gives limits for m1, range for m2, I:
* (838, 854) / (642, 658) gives 13.0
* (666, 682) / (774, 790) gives 15.3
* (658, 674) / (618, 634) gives 15.2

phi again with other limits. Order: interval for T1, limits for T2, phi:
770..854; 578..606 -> 0.16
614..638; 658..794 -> -0.11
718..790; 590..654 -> 0.13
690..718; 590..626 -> 0.13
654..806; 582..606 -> 0.07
